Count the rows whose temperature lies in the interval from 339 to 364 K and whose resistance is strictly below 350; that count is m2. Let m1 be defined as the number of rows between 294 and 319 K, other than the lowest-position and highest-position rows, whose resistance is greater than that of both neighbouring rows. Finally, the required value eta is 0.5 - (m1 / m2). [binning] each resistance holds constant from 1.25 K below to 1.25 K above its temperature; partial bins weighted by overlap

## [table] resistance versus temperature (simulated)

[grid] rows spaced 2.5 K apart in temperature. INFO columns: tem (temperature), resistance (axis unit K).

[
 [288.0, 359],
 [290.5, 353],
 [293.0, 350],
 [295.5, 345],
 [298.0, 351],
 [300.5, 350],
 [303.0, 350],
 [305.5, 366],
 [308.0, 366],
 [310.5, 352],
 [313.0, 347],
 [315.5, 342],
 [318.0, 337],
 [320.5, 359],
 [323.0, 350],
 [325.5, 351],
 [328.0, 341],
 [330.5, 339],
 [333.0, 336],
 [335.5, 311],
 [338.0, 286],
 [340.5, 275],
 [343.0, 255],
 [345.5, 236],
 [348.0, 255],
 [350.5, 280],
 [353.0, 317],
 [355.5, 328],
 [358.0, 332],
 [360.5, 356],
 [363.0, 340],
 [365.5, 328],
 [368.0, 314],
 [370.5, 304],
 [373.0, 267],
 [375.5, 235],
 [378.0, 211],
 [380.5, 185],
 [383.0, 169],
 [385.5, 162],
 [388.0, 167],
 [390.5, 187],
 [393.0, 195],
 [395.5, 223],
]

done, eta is 0.39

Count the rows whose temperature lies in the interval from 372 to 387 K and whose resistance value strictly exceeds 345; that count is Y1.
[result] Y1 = 0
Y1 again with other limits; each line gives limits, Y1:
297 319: 7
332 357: 0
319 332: 3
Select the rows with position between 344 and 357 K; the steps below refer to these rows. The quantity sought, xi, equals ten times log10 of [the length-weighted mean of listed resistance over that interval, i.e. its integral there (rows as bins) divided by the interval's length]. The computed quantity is 24.5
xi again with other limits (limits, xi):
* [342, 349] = 23.9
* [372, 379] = 23.8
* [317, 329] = 25.4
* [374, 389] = 22.8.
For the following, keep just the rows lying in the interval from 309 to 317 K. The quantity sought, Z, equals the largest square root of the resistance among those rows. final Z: 18.76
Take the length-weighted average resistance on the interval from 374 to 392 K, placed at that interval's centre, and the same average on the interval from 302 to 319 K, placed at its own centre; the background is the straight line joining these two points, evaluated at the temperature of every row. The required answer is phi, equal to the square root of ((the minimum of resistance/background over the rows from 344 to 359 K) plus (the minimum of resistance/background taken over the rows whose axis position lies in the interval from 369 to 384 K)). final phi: 1.33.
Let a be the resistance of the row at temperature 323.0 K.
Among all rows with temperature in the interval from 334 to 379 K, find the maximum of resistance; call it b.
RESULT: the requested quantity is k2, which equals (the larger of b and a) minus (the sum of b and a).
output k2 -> -350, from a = 350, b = 356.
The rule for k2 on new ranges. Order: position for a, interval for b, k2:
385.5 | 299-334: -162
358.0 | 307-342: -332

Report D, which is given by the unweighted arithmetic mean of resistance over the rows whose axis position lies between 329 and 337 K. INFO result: 329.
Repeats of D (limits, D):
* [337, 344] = 272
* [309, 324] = 348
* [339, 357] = 278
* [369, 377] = 269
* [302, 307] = 358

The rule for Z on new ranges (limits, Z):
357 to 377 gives 18.87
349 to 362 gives 18.87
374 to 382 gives 15.33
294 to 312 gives 19.13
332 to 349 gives 18.33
